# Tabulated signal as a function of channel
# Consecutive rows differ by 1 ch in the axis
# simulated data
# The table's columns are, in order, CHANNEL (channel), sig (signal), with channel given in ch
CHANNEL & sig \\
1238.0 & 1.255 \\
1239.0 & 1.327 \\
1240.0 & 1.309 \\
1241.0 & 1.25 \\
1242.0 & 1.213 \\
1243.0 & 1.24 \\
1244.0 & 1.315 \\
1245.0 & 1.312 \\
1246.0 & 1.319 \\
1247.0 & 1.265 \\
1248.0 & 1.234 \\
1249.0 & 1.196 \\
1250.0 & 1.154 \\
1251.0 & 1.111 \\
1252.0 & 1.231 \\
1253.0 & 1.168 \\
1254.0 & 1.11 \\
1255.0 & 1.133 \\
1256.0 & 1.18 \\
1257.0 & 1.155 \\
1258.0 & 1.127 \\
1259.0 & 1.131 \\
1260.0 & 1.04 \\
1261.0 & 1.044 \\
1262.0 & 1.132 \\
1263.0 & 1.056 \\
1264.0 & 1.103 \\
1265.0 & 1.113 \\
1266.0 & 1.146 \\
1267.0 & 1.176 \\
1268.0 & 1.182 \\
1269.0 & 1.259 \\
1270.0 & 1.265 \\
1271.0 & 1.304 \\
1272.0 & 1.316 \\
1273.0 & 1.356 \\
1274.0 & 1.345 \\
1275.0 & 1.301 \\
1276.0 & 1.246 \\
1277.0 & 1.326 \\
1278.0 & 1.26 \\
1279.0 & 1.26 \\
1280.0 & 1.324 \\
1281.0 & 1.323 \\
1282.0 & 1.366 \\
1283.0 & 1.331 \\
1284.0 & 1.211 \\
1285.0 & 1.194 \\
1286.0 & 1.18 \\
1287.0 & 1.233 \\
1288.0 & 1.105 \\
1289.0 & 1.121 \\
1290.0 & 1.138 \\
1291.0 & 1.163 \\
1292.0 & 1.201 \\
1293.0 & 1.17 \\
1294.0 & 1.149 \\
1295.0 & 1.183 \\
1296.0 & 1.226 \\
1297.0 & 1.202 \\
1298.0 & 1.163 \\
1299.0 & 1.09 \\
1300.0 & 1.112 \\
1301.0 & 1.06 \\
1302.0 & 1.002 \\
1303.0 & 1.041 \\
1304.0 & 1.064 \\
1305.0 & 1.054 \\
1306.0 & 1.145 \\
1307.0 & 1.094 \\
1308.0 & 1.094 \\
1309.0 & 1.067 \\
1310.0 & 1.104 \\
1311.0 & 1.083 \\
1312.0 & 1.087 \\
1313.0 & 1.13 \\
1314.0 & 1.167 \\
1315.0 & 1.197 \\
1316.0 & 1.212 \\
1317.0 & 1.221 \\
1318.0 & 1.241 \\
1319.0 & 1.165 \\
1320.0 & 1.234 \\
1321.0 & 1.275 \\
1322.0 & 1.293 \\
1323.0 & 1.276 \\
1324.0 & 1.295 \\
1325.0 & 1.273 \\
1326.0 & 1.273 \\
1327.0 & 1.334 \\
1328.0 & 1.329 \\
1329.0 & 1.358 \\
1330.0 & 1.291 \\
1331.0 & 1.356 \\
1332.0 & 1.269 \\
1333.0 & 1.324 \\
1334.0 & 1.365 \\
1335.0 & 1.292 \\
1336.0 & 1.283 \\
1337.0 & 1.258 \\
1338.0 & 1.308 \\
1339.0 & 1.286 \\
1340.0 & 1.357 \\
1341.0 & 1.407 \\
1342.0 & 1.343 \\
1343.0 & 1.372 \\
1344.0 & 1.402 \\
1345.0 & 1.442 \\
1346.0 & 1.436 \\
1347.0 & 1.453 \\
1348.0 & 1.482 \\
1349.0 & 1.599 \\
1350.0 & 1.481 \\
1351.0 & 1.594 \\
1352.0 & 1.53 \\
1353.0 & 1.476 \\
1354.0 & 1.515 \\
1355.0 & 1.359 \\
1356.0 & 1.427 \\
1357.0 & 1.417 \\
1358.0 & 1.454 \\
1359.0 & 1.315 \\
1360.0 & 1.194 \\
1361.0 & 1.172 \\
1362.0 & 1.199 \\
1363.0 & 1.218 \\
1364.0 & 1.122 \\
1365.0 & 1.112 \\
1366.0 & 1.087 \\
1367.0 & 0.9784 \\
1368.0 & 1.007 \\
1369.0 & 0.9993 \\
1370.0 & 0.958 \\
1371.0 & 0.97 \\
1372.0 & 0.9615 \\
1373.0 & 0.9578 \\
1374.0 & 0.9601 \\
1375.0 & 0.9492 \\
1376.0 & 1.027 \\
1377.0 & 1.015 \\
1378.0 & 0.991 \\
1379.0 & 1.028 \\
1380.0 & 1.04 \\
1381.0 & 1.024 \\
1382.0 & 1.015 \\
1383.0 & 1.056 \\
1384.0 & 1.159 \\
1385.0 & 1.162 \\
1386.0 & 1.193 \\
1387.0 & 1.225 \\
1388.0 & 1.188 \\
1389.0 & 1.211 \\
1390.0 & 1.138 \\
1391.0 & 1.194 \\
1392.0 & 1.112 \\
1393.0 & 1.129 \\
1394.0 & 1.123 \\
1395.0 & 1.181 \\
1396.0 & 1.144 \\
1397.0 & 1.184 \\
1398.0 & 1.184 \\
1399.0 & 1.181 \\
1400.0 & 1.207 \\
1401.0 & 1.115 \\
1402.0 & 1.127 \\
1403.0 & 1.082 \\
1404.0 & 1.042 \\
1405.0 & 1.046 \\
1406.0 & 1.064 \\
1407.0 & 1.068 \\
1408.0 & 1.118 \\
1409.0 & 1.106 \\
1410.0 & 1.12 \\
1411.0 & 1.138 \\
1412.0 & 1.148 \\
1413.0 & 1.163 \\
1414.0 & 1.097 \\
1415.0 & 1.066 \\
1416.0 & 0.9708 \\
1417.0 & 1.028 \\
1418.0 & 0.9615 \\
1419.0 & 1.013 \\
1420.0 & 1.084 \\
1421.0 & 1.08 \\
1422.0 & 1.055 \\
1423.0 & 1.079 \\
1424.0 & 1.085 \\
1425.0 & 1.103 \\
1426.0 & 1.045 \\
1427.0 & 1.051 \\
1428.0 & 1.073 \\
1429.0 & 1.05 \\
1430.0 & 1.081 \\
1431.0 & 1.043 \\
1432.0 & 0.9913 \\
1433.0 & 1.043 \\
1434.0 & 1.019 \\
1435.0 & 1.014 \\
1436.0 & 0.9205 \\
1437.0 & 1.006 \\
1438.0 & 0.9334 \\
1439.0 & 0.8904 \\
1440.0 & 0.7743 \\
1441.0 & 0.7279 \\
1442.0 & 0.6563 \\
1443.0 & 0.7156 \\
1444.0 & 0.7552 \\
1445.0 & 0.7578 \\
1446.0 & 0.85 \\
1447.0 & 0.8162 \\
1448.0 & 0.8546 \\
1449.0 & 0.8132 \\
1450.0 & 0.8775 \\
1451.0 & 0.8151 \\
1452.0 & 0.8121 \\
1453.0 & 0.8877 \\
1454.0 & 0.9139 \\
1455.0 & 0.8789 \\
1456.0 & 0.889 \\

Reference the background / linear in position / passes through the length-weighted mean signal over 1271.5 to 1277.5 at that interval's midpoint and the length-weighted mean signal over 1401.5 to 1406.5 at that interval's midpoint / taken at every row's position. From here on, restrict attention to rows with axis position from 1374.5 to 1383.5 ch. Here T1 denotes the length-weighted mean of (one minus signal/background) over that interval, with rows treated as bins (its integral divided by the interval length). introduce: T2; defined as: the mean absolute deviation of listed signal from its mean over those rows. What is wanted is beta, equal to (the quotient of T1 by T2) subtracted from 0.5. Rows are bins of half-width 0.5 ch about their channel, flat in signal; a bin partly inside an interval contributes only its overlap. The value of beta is -4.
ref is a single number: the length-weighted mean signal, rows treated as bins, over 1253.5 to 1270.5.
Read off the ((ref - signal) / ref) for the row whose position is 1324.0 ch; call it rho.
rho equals -0.14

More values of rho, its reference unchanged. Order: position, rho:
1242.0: -0.07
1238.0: -0.10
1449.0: 0.29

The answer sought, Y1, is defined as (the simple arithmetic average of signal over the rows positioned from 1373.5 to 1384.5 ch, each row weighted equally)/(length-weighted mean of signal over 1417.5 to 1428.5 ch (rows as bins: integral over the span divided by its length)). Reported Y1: 0.97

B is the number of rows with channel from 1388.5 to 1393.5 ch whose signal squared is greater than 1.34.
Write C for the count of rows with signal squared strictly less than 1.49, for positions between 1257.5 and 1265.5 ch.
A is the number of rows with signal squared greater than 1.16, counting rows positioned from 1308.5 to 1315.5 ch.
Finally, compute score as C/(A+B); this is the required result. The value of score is 1.0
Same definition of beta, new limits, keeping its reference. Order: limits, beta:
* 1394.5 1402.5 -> 3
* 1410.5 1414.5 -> 4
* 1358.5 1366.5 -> 1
